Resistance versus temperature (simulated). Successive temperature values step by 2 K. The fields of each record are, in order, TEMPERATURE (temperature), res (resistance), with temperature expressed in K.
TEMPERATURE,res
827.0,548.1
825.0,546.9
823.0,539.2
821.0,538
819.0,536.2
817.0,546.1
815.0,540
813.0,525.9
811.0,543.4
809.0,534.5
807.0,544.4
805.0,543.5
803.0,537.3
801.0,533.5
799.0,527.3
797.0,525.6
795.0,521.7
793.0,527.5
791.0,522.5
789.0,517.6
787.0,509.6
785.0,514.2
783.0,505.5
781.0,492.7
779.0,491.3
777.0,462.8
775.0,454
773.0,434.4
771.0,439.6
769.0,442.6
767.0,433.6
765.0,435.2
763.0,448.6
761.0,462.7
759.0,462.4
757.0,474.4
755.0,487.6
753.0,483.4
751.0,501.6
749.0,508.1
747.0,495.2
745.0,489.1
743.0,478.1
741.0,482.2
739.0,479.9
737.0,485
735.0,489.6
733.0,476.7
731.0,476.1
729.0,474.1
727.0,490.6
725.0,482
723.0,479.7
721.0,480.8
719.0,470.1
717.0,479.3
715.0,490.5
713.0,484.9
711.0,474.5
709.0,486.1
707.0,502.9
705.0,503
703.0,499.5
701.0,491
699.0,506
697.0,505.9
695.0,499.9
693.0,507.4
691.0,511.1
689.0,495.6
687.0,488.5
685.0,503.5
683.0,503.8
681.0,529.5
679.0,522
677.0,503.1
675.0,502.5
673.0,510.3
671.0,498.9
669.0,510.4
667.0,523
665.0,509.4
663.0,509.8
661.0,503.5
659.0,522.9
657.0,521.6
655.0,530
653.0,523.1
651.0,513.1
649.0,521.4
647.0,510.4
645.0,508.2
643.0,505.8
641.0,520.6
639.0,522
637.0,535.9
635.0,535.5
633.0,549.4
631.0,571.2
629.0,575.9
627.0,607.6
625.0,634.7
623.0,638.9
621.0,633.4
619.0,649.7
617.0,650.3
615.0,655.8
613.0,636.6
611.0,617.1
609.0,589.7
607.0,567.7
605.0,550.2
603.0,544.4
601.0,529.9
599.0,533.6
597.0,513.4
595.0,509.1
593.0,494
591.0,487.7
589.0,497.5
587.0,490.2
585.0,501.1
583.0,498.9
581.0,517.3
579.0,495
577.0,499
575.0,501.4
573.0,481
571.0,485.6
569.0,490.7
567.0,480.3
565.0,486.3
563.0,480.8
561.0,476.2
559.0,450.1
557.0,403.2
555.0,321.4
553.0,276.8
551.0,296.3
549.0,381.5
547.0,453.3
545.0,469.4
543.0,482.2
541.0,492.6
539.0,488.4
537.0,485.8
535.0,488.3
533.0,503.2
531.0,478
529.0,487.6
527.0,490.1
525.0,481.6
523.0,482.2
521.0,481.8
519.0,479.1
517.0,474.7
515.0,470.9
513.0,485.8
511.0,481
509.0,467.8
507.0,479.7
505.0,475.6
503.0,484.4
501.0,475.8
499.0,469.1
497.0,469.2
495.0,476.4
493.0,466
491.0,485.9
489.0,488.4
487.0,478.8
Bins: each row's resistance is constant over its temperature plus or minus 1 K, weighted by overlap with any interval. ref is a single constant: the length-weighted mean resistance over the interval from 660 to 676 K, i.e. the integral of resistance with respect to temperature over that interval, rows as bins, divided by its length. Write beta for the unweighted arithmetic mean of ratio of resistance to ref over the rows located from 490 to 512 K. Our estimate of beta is 0.94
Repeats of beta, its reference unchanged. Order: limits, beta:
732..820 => 0.98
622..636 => 1.16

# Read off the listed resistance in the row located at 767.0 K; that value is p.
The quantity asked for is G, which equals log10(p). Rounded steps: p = 433.6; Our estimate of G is 2.64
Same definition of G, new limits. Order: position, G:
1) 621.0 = 2.80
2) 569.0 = 2.69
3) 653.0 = 2.72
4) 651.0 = 2.71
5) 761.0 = 2.67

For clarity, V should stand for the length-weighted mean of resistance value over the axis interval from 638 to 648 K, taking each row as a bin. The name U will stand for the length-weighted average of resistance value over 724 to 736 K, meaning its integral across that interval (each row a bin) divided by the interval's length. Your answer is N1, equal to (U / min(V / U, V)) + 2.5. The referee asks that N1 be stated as 454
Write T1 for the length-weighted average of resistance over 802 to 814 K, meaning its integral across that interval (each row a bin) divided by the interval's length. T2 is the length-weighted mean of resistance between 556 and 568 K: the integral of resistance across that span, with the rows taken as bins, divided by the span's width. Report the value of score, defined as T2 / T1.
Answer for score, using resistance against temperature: 0.86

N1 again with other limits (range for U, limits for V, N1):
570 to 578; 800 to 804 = 454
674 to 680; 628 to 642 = 479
